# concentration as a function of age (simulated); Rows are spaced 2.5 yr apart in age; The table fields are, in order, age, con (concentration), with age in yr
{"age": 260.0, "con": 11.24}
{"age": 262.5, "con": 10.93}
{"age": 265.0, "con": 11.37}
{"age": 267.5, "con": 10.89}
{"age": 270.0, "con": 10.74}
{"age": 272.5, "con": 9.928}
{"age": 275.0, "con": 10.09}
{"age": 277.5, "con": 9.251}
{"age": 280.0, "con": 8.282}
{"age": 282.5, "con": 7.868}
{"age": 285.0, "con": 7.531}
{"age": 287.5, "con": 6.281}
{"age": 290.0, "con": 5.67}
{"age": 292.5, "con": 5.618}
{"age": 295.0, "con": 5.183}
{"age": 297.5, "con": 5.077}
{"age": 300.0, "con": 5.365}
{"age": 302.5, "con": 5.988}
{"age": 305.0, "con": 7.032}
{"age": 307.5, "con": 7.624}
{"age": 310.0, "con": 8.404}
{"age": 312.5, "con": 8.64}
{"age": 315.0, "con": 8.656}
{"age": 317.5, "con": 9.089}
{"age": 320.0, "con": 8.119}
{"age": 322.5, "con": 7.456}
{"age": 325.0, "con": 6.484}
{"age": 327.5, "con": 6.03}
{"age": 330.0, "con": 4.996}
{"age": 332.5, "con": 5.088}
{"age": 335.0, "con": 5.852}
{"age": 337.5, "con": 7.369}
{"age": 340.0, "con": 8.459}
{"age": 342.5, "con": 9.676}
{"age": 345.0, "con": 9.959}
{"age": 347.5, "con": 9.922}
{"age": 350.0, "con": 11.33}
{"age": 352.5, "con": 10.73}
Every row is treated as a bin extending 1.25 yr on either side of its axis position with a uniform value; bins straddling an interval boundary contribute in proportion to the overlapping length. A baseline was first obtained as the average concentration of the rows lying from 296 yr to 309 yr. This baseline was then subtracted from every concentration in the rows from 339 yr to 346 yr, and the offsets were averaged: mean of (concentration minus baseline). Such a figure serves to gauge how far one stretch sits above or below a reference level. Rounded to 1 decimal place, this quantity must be 3.1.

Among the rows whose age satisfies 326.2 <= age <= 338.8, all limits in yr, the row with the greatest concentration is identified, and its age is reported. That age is 337.5 yr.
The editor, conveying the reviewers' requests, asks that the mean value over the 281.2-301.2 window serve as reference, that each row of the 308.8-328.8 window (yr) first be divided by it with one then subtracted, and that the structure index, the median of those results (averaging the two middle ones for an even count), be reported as 0.4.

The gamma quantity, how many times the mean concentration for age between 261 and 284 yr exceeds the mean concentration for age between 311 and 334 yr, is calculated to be 1.4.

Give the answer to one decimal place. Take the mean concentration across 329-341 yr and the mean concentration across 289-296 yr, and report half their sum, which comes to 5.9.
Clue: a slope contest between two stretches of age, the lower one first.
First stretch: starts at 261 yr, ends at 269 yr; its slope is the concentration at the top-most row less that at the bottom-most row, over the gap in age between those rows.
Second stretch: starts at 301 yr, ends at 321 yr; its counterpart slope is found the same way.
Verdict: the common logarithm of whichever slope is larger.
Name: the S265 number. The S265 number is -0.91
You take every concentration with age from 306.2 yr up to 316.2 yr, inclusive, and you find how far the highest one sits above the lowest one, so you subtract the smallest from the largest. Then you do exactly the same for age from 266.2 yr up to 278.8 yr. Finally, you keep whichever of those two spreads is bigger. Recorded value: 1.6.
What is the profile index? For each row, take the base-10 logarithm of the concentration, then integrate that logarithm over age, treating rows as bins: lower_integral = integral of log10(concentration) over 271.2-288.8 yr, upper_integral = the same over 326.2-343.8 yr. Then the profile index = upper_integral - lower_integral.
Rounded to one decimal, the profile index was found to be -1.8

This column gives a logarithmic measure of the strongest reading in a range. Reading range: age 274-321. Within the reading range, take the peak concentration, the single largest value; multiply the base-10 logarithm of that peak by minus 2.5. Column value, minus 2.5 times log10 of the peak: -2.51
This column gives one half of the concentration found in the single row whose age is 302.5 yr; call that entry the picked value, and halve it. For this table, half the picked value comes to 3.0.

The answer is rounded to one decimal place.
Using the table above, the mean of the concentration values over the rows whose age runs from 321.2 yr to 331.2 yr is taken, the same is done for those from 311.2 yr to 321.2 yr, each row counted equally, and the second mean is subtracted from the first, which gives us -2.4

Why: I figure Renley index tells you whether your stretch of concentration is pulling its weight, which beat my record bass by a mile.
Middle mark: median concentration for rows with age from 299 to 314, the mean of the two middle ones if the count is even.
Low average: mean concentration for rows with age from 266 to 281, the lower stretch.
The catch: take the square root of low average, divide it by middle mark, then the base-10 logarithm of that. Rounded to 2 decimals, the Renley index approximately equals -0.37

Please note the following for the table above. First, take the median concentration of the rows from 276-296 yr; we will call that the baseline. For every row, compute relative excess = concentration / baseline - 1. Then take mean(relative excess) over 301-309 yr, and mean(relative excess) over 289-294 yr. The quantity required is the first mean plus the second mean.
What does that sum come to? -0.19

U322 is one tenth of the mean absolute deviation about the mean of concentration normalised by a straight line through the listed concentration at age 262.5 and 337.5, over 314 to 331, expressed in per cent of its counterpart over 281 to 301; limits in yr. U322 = 17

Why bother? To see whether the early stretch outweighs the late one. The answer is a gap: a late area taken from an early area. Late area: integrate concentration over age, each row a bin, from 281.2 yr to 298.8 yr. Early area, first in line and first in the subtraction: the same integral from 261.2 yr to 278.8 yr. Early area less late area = 75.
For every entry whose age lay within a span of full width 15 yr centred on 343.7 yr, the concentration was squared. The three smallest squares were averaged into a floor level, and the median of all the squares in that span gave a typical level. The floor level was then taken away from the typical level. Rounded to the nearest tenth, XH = 22.9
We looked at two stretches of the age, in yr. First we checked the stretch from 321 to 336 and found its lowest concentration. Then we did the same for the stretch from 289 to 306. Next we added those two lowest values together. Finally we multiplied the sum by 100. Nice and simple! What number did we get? 1007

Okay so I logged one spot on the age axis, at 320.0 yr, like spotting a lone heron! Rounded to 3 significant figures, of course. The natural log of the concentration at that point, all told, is 2.09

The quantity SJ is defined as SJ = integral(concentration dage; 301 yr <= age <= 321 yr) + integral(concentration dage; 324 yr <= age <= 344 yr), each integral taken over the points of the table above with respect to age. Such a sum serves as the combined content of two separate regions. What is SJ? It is 294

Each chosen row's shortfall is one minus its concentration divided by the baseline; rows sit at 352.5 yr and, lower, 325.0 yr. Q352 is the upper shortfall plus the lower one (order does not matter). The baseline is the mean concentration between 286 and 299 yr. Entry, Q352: -1.1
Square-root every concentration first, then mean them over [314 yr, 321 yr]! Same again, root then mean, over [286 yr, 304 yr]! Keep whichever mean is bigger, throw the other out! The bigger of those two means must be 2.94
